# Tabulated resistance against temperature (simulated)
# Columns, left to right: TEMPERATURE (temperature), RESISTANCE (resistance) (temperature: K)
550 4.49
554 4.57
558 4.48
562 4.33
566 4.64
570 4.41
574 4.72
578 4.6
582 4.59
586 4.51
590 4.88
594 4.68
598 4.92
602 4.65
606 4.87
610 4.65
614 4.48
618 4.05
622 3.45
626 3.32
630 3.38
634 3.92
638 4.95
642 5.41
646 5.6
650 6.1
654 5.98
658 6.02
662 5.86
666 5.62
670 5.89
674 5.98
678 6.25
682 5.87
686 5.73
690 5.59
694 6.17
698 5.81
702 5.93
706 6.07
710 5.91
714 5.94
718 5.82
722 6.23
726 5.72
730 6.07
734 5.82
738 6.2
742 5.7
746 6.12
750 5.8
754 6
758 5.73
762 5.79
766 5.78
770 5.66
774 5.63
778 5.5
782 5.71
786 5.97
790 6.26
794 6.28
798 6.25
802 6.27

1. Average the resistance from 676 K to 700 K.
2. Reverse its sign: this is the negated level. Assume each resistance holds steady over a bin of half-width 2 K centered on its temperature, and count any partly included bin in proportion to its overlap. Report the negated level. -5.90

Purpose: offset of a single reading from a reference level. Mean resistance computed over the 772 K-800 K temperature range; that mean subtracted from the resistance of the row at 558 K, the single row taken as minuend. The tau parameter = -1.5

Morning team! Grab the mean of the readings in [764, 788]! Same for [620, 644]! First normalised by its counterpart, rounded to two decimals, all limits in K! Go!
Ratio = 1.40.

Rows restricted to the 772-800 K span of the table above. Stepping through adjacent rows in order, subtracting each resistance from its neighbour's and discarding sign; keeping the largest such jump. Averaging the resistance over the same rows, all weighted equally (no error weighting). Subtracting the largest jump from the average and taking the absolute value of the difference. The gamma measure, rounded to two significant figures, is 5.7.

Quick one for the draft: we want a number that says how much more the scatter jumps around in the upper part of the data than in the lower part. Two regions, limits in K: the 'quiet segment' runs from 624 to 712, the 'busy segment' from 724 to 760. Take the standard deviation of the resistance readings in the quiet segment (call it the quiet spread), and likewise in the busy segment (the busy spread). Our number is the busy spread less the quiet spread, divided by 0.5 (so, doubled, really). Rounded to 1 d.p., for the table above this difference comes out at -1.3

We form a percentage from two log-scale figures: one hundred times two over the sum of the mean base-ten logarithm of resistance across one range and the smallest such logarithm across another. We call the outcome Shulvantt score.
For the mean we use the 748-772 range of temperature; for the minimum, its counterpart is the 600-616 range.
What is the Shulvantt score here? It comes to 141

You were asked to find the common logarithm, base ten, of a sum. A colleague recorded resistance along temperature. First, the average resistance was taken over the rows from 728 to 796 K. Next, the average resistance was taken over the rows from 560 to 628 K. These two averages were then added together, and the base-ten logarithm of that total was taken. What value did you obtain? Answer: 1.01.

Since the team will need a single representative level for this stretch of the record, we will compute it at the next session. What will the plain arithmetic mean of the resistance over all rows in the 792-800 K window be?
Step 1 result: 6.3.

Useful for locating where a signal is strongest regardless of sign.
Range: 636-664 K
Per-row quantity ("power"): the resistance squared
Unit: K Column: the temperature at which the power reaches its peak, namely 650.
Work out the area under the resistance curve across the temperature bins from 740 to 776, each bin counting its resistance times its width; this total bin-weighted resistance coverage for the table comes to 209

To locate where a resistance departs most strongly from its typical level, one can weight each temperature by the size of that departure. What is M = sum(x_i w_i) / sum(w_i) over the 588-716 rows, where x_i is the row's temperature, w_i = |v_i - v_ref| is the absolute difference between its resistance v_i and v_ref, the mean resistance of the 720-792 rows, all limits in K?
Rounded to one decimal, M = 624.7 K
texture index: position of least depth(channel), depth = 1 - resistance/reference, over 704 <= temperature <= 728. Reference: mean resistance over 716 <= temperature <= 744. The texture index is 722 K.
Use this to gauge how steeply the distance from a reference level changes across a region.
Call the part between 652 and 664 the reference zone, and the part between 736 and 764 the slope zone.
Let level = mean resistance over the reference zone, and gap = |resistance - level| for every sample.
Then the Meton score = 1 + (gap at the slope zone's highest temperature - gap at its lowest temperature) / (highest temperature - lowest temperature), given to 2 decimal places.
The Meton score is 1.00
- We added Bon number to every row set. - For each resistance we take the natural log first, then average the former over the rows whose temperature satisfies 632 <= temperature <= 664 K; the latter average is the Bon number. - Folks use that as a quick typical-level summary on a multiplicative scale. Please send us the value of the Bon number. 1.69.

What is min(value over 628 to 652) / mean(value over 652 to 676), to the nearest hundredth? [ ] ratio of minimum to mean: 0.57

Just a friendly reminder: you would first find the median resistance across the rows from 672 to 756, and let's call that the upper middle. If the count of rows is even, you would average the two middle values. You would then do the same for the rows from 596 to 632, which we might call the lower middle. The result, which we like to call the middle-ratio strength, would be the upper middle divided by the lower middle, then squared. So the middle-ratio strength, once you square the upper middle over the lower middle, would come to 1.75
